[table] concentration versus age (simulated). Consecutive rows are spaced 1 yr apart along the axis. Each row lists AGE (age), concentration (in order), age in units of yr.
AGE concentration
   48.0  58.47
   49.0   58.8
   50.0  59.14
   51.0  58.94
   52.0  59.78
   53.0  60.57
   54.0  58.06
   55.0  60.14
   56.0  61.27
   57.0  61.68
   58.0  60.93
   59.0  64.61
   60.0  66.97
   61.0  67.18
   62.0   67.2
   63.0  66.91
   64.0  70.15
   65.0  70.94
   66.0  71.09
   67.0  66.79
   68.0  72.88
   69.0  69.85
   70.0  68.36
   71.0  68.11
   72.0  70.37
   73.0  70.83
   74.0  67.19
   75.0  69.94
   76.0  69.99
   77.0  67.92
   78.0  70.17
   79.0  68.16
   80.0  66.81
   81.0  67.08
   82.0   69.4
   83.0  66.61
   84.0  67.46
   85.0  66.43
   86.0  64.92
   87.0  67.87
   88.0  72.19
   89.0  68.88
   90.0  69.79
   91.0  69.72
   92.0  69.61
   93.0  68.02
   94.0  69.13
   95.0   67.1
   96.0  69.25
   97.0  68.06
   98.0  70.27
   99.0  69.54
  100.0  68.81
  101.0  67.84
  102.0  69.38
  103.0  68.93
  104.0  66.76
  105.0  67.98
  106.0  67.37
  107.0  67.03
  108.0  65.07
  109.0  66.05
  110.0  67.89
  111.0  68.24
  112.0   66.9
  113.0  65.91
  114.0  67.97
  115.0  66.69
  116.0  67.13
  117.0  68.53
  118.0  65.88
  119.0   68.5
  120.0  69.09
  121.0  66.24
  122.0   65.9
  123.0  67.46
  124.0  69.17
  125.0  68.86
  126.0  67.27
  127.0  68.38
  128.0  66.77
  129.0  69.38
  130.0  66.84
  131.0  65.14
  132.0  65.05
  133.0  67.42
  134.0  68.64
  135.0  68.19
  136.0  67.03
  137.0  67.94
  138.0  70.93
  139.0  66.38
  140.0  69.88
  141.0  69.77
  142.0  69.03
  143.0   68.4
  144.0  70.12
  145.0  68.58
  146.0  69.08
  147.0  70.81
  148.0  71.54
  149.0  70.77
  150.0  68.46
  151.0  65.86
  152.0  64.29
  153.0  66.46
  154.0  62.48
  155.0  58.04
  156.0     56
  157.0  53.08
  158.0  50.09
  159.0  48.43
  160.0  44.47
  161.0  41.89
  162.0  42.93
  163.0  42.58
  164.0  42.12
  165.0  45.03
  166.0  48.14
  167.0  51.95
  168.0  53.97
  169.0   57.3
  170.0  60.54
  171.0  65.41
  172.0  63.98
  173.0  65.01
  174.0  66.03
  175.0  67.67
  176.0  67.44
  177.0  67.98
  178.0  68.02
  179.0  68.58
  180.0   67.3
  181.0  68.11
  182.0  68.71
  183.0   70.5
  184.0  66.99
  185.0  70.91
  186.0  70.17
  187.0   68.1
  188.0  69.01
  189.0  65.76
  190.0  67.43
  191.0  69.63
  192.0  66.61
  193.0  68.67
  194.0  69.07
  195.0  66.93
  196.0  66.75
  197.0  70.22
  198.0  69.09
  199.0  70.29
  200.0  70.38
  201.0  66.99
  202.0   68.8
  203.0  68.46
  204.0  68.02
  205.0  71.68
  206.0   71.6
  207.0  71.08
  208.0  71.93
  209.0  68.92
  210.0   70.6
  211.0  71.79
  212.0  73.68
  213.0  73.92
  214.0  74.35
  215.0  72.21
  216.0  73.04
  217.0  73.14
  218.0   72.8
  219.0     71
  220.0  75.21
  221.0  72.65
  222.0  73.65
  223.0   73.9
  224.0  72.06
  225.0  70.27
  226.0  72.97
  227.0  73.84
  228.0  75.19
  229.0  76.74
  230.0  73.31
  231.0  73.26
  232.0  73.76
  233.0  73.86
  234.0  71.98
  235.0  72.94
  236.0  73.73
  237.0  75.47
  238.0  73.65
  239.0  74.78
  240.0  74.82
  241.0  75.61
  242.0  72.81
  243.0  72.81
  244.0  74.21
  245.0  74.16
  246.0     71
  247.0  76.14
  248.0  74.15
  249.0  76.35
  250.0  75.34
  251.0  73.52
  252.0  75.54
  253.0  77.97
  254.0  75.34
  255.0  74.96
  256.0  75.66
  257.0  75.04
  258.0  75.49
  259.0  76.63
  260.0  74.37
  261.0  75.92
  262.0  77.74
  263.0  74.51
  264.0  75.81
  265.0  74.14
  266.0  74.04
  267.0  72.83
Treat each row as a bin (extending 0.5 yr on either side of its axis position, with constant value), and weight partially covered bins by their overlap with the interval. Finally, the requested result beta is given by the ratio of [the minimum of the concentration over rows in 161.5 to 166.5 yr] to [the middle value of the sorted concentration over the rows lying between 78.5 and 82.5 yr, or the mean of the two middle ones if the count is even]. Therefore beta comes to 0.62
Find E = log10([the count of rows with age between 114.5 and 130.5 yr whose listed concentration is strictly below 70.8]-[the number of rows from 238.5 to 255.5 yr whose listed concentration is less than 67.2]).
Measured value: 1.20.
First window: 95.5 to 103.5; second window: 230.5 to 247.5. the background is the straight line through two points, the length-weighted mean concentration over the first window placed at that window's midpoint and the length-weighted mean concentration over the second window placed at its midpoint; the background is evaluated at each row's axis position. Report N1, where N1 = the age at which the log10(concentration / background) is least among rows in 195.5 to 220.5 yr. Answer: 196.0 yr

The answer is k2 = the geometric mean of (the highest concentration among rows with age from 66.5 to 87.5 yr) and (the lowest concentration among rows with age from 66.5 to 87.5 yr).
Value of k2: 69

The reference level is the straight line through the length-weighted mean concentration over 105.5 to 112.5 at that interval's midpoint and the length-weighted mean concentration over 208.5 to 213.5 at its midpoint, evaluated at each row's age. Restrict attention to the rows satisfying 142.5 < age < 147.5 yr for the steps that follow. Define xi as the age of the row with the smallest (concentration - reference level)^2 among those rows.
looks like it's 145.0 yr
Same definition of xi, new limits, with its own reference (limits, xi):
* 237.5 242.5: 242.0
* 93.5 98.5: 95.0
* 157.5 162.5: 158.0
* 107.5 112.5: 112.0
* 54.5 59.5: 59.0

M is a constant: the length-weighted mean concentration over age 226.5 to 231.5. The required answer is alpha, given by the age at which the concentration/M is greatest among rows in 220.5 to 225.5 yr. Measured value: 223.0 yr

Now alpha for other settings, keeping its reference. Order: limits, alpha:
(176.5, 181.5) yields 179.0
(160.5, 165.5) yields 165.0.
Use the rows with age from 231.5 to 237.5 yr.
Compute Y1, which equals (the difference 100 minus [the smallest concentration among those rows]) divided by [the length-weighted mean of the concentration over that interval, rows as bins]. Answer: 0.38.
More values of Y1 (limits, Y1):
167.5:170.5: 0.80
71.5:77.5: 0.47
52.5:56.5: 0.70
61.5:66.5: 0.48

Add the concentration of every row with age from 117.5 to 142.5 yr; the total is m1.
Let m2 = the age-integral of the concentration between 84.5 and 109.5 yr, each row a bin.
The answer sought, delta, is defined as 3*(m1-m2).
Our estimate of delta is -33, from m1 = 1695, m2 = 1706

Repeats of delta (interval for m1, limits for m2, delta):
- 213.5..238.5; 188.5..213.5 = 290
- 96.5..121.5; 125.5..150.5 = -59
